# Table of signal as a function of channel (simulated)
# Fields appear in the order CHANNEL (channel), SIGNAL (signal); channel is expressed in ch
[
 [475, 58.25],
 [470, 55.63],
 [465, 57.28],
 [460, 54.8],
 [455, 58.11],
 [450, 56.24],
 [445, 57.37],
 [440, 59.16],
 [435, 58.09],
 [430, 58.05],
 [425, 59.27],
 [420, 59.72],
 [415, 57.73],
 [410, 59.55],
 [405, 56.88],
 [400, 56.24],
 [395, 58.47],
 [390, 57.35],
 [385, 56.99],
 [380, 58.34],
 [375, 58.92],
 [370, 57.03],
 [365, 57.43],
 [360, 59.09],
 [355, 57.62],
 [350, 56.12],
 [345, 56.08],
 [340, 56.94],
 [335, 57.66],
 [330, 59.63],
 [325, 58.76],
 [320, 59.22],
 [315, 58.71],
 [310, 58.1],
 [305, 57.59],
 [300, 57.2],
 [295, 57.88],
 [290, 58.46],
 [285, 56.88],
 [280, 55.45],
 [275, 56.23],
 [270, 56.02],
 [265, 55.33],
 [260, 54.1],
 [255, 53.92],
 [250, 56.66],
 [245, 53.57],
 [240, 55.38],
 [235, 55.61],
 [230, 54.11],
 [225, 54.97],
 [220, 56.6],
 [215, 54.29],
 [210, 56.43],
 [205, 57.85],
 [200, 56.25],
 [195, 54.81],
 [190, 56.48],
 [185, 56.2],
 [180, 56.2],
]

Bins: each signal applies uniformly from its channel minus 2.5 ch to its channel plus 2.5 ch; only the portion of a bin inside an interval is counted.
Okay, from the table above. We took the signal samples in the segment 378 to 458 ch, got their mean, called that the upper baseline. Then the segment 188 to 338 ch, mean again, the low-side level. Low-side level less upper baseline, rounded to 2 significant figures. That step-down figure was -1.5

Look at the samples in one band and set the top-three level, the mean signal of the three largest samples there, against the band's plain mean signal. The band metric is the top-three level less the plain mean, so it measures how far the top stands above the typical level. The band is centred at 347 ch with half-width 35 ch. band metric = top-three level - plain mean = 1.35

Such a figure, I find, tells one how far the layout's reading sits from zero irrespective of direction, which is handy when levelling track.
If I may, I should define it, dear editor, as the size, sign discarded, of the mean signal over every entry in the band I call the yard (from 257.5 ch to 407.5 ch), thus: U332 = 57.4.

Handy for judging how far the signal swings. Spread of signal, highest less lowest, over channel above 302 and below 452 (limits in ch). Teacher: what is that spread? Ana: 3.64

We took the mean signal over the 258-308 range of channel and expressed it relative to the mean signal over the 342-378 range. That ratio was 0.98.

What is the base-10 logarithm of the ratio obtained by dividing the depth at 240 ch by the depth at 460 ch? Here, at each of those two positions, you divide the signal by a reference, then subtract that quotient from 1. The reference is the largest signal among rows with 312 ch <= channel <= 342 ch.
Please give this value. -0.1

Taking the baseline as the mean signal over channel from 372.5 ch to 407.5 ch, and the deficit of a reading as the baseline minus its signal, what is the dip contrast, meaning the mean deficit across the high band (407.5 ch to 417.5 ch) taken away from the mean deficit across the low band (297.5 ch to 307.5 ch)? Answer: 1.2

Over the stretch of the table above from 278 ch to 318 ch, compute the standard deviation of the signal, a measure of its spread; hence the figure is 1.0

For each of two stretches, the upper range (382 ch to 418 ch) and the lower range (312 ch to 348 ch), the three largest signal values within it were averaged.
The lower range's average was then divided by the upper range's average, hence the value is 1.01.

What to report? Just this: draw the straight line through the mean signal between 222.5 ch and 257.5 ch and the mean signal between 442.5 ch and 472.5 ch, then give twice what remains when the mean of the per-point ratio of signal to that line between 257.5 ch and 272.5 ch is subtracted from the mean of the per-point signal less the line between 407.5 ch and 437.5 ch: 2.9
